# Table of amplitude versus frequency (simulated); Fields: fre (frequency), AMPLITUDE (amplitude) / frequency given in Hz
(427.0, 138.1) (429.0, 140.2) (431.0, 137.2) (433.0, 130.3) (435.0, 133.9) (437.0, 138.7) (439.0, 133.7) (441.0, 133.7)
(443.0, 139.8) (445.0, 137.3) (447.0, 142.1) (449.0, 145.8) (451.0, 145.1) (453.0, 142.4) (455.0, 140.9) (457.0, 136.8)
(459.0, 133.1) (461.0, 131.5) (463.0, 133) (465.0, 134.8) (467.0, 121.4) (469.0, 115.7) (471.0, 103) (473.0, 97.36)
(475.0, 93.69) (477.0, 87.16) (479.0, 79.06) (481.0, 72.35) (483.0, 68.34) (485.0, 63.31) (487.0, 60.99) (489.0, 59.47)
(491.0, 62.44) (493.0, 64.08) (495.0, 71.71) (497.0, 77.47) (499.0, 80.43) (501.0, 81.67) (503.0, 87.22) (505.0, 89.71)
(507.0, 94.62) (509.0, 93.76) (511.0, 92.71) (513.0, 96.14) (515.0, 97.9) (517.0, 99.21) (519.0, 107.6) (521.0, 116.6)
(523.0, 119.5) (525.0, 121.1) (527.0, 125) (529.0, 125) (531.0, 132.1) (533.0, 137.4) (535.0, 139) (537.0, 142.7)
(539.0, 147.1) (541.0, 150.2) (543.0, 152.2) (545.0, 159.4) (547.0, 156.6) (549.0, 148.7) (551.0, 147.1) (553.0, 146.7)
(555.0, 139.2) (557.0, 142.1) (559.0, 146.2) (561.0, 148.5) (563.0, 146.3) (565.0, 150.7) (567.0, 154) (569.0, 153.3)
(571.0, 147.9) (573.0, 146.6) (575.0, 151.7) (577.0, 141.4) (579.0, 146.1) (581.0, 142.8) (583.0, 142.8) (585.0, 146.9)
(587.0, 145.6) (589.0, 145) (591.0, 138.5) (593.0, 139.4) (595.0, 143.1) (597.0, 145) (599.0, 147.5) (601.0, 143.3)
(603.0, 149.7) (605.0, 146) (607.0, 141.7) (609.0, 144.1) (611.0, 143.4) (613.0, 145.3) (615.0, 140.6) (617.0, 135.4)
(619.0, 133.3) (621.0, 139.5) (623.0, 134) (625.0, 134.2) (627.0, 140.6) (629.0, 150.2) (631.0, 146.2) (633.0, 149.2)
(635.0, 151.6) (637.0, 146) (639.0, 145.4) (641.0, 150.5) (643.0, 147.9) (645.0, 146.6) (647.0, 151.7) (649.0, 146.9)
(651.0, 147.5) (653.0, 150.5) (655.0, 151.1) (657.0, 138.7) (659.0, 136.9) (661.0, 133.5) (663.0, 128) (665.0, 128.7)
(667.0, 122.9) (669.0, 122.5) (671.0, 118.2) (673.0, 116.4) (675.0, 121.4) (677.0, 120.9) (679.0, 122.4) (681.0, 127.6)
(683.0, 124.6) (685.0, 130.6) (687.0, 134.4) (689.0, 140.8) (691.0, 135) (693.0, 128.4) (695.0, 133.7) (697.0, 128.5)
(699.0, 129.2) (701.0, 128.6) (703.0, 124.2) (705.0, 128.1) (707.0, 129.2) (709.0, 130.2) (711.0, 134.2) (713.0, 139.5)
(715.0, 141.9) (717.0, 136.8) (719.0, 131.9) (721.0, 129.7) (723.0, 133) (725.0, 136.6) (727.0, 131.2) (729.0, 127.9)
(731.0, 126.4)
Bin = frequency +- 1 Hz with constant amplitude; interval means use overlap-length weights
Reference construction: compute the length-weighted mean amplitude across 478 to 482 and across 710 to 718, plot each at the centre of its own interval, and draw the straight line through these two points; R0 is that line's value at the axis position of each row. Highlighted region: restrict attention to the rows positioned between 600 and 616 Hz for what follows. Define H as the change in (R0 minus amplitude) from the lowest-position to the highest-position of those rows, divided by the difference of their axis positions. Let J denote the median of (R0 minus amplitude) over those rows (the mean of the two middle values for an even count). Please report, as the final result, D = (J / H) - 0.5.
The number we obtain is -75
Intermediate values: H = 0.46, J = -34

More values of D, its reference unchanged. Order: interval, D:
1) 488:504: -4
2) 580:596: -163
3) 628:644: -73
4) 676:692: -1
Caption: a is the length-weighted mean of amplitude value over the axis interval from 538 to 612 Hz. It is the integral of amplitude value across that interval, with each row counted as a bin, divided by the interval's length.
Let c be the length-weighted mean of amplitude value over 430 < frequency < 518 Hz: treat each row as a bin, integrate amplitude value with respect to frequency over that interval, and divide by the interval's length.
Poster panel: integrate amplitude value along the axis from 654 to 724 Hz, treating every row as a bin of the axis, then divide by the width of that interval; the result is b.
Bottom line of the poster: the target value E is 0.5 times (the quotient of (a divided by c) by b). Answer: 0.0053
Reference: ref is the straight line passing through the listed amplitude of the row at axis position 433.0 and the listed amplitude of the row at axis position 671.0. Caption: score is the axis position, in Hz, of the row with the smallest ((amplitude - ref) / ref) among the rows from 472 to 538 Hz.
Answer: 489.0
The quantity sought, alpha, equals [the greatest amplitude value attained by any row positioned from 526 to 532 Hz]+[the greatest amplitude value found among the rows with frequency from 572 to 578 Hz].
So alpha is 284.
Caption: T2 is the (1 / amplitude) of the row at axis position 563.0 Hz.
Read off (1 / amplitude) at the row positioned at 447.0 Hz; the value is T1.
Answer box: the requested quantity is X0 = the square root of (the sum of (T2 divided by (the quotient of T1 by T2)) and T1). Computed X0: 0.117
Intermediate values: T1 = 0.0070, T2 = 0.0068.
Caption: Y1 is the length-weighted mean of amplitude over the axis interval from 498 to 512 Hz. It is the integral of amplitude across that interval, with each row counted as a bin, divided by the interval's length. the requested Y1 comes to 89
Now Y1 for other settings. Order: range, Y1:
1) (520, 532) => 123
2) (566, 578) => 149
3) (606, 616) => 143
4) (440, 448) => 138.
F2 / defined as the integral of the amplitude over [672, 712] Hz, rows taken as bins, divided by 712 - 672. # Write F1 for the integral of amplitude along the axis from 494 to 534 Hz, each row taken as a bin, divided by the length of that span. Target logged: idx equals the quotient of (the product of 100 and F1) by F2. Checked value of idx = 80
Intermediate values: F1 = 102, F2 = 128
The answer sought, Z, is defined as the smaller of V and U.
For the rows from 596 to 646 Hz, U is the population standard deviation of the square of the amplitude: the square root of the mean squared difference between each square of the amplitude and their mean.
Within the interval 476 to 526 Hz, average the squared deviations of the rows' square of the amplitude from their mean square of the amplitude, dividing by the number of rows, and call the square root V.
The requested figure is 1487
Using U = 1487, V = 3221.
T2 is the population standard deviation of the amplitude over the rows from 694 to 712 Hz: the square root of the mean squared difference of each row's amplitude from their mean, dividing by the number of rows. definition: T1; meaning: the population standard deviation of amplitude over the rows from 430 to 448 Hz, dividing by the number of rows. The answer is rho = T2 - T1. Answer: -0.6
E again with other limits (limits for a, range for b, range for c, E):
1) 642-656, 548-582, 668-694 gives 0.0040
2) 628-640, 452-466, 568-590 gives 0.0037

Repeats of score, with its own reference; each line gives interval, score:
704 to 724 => 705.0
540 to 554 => 553.0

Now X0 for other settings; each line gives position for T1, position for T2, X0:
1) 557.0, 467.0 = 0.129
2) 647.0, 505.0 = 0.160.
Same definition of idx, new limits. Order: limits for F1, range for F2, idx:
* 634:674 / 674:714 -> 107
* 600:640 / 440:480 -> 115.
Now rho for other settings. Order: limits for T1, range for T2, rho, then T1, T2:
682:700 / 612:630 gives 0.9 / 4.5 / 5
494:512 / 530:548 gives 1.1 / 7.6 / 9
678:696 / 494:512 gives 2.2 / 5.4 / 8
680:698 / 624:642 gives 0.6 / 4.6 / 5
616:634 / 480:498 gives -0.6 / 6.3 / 6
